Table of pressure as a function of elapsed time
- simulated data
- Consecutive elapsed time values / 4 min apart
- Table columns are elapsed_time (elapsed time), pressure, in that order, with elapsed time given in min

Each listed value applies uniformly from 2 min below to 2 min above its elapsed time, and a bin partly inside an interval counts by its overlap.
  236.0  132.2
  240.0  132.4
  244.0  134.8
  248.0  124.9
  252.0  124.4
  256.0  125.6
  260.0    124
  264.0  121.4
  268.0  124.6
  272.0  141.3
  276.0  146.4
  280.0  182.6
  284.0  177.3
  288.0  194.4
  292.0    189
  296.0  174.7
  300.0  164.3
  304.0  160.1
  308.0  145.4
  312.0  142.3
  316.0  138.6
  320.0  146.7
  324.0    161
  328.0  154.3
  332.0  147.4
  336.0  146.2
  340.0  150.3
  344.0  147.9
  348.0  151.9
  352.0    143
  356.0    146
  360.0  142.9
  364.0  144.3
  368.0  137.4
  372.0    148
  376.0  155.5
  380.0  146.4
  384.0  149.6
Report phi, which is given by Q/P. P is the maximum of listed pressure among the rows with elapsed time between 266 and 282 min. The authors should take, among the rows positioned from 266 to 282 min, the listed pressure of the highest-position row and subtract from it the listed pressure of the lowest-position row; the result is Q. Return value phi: 0.318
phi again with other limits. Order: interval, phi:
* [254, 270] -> -0.008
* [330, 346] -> 0.003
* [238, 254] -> -0.059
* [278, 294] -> 0.033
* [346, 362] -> -0.059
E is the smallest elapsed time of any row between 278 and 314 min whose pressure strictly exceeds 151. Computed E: 280.0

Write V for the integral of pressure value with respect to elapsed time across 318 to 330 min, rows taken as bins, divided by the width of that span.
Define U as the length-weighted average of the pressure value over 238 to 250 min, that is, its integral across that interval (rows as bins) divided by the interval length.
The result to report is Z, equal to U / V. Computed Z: 0.85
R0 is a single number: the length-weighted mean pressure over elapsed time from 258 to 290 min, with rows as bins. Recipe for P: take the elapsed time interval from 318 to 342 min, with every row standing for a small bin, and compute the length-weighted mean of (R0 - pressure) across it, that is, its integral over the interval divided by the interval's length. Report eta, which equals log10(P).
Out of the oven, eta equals -0.3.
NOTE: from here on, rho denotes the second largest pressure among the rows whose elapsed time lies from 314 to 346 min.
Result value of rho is 154.3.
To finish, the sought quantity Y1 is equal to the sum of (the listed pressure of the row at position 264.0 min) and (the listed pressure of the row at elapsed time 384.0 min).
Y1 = 271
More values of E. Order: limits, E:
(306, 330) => 324.0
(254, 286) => 280.0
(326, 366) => 328.0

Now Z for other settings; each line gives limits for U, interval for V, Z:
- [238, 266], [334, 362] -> 0.86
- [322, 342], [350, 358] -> 1.05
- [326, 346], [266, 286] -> 0.97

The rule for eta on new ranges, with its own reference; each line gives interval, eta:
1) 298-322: 0.3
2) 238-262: 1.4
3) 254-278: 1.3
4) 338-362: 0.7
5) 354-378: 0.8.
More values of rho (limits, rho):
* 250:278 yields 141.3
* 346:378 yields 151.9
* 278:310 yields 189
